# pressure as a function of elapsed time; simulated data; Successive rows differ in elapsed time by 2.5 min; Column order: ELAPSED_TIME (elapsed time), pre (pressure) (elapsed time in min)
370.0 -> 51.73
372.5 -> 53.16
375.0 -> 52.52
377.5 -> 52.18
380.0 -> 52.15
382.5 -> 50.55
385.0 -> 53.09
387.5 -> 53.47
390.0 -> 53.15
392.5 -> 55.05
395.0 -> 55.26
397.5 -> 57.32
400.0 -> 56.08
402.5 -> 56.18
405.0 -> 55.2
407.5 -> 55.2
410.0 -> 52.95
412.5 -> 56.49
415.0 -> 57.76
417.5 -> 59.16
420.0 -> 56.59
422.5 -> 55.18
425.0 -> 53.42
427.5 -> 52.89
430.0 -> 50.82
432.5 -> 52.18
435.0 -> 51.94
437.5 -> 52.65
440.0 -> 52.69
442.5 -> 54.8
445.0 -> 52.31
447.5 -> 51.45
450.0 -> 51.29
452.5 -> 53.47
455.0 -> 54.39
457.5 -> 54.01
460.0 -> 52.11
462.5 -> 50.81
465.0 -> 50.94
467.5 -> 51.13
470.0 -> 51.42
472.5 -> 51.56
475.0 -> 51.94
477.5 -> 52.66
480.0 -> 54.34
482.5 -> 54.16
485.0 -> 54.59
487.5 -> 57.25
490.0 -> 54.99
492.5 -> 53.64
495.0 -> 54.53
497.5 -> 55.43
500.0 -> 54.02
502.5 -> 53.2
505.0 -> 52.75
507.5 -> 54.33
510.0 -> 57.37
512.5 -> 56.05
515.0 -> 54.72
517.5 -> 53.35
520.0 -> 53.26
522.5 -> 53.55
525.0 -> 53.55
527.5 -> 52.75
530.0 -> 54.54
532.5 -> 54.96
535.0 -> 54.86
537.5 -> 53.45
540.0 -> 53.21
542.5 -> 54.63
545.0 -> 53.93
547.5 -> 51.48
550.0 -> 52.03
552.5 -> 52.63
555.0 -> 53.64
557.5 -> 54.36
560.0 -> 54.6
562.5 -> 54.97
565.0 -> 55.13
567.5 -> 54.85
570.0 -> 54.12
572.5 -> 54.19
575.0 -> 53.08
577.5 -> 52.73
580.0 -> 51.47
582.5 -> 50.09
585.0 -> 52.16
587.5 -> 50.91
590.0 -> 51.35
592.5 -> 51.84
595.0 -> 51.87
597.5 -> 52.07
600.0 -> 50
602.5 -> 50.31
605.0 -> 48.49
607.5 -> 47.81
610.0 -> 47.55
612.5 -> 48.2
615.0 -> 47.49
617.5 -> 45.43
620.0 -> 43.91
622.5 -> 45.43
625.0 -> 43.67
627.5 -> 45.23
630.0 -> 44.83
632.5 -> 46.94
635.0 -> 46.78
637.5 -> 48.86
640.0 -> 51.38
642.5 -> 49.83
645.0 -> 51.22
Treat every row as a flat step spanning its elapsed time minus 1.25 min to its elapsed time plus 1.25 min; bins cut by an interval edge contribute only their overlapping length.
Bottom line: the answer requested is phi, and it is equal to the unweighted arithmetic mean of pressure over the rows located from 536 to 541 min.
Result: 53.3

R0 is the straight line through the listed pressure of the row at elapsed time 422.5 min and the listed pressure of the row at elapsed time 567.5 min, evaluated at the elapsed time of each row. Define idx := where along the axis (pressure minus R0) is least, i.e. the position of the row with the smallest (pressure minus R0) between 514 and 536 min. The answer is 527.5 min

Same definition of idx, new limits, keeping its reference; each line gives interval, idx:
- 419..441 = 430.0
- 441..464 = 462.5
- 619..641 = 625.0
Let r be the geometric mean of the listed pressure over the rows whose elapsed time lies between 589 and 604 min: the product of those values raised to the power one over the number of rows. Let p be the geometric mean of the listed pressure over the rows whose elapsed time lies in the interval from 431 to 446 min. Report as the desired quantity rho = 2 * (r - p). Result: -3.0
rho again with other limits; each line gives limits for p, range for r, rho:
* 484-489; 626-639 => -18.8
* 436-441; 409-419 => 7.7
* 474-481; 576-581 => -1.7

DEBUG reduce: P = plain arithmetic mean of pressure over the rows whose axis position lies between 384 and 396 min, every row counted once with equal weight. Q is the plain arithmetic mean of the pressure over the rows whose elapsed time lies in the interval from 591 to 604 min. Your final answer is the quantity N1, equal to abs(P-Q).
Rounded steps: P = 54.0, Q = 51.2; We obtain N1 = 2.8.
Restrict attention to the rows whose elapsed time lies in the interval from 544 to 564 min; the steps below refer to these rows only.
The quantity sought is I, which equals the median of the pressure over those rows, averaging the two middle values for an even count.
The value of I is 53.8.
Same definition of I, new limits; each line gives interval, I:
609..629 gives 45.4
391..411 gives 55.2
